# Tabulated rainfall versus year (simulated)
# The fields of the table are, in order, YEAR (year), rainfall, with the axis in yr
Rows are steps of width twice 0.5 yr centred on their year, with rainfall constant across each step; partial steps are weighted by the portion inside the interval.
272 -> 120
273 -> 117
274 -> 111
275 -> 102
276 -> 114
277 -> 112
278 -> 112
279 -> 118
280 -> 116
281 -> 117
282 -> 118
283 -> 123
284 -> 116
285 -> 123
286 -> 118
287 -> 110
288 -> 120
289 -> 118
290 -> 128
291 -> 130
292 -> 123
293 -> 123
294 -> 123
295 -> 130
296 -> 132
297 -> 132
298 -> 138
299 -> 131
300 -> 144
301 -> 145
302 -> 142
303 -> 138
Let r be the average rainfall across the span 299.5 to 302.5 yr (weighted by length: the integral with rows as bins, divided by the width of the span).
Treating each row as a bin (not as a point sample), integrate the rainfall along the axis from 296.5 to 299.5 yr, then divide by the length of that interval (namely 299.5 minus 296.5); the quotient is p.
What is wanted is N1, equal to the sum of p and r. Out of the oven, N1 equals 277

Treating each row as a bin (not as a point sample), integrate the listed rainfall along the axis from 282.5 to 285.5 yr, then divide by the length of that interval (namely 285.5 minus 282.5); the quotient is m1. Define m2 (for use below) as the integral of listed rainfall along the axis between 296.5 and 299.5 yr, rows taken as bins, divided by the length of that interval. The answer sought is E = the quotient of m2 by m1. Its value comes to 1.11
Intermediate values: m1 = 121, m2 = 134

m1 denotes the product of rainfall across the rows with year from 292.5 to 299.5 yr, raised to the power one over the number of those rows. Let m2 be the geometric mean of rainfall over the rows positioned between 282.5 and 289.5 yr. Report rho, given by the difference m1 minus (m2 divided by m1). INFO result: 129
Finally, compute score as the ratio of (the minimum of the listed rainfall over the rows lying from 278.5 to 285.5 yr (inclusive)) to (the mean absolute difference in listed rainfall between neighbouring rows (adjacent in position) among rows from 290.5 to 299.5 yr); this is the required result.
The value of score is 32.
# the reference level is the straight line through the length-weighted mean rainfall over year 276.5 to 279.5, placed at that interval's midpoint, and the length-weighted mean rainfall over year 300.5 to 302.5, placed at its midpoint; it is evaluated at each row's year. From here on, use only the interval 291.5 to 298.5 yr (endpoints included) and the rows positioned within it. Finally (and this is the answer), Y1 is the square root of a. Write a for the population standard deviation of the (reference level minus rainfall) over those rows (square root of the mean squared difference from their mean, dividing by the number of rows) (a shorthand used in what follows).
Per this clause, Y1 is 1.78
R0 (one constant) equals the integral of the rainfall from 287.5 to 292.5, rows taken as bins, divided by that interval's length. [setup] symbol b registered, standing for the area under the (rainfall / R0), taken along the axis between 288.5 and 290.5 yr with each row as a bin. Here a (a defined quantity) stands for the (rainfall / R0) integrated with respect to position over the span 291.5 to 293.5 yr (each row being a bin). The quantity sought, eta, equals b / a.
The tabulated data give 1.00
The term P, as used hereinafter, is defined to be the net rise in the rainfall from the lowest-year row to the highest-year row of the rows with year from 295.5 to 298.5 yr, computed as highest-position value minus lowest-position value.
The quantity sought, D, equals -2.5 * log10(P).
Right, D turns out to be -1.9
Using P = 6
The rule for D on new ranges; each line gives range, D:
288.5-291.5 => -2.7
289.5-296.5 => -1.5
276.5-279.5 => -1.9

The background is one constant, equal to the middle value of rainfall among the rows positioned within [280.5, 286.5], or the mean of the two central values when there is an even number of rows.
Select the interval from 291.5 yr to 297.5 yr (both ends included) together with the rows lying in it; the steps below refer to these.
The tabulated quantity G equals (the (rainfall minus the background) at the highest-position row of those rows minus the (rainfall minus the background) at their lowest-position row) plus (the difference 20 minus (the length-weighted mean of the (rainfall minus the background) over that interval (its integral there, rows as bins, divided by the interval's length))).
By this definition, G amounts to 20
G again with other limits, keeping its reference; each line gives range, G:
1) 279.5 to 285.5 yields 26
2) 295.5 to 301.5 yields 14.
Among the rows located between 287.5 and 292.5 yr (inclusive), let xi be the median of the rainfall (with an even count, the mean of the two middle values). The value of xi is 123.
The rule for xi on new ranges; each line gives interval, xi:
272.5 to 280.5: 113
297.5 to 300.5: 138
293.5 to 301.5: 132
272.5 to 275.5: 111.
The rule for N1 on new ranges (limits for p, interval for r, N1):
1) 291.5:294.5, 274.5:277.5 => 232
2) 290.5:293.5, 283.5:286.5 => 244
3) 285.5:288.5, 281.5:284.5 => 235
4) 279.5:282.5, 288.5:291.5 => 242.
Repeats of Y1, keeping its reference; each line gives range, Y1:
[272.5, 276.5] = 2.50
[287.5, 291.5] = 1.98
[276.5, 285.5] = 1.53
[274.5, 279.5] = 2.00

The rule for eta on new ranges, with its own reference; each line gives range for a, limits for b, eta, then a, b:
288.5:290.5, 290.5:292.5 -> 1.03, 1.99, 2.04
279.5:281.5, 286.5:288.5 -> 0.99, 1.88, 1.86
